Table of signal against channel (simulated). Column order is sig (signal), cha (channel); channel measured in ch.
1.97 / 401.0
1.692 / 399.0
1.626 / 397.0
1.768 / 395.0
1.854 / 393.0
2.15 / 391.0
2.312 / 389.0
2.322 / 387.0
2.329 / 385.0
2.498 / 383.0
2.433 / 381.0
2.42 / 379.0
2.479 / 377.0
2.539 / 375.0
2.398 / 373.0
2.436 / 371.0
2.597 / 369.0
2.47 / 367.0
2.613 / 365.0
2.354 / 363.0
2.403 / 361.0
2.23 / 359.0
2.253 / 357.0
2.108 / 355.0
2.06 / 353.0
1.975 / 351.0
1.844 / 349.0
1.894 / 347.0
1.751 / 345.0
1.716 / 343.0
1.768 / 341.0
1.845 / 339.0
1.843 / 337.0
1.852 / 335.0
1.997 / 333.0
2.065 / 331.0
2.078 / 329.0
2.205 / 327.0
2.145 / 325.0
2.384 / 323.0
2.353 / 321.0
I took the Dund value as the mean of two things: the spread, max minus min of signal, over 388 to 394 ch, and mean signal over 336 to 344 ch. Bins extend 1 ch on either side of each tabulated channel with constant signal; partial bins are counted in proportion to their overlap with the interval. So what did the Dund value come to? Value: 1.13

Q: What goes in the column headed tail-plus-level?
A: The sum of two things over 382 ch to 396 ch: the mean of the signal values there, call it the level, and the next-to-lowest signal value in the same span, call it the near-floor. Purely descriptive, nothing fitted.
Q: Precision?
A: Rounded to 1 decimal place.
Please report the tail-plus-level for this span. 4.0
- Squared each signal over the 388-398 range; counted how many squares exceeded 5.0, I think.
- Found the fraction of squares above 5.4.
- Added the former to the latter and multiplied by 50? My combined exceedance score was 50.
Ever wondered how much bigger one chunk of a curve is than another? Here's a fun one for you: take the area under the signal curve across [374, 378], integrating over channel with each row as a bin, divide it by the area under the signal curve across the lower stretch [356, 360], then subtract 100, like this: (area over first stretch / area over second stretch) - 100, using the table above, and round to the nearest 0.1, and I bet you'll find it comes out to -98.9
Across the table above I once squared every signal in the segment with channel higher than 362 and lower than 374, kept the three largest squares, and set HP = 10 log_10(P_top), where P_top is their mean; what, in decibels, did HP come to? 8.2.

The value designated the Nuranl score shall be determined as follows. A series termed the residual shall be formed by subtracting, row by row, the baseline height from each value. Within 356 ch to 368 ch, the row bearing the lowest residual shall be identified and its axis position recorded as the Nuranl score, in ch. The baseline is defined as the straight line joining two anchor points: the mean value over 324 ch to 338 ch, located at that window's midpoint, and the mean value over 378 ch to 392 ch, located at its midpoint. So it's 359.0 ch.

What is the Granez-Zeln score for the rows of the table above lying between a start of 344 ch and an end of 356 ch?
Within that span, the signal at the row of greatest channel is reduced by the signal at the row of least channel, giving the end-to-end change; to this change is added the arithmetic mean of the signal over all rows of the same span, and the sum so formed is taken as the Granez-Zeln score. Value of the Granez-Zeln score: 2.3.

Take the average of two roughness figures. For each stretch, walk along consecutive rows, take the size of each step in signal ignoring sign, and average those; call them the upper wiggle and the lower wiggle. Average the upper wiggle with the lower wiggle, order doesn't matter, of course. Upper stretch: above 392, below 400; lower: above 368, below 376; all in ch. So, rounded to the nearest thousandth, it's 0.106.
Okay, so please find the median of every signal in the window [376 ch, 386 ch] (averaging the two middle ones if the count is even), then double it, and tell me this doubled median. 4.9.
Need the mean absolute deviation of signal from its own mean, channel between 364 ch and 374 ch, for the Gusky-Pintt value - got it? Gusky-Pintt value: 0.082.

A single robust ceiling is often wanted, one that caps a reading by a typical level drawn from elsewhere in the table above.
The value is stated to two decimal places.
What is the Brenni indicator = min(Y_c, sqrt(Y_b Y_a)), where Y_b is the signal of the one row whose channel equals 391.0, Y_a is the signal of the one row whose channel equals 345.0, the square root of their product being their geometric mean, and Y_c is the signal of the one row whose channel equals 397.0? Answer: 1.63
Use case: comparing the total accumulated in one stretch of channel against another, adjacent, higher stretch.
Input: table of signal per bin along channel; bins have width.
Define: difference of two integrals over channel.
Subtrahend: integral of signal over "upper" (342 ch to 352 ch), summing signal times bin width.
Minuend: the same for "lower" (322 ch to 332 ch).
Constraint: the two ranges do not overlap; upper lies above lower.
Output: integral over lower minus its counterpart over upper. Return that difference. 3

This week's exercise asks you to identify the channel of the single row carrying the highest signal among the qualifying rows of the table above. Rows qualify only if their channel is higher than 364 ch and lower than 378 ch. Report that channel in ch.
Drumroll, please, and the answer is 365.0 ch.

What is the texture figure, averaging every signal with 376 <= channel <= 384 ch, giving 2.46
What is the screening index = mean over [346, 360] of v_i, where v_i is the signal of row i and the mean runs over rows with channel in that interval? 2.05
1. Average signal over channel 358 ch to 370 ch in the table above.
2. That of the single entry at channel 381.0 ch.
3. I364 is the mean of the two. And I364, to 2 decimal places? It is 2.44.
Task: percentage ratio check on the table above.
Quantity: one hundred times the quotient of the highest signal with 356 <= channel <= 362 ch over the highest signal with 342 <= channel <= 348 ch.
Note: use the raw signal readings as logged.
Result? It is 127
